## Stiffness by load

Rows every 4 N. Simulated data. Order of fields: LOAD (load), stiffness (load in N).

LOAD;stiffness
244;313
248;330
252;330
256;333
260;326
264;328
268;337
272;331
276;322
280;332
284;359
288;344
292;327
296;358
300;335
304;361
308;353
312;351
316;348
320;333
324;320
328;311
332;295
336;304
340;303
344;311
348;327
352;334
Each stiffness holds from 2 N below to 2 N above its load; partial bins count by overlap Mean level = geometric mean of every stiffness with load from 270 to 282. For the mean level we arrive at 328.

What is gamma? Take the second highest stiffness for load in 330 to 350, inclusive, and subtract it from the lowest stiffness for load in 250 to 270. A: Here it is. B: 15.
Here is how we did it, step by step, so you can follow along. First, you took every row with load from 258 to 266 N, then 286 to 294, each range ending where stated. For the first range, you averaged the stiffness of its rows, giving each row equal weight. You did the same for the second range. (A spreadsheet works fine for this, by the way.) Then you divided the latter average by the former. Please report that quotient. 1.03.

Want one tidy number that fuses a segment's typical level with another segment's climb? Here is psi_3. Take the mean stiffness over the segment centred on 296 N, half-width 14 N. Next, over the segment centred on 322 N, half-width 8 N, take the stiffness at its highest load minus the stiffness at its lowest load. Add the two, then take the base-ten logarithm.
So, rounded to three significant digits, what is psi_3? 2.49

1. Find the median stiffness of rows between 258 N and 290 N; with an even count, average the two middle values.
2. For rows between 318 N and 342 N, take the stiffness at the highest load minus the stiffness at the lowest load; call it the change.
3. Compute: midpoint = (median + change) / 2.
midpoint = 151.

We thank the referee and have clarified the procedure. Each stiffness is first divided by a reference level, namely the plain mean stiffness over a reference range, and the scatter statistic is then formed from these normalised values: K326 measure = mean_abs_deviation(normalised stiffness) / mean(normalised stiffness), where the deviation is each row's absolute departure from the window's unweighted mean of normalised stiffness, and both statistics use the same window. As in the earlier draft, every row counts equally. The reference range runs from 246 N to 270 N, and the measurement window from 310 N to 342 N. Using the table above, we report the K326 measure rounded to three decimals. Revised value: 0.055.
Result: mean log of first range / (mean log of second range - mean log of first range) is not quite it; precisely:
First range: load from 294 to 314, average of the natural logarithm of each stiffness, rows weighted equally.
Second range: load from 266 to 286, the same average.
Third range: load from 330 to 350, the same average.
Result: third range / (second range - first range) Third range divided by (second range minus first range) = -127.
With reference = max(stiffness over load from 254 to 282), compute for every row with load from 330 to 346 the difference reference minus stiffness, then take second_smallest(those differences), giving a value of 33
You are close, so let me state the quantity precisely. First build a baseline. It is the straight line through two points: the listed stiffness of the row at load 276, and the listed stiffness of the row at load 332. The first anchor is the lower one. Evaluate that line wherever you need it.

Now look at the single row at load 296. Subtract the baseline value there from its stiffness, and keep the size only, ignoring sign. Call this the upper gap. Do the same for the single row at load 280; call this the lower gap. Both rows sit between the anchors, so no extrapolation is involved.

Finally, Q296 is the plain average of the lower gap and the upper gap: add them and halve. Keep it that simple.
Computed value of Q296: 29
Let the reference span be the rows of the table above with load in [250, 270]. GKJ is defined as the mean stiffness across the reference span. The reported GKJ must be 331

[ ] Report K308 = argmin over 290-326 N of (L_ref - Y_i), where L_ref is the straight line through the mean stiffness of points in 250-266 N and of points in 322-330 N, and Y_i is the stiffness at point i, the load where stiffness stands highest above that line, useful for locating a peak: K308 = 304 N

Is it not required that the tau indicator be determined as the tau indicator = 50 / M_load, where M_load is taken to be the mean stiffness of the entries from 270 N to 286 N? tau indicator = 0.149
